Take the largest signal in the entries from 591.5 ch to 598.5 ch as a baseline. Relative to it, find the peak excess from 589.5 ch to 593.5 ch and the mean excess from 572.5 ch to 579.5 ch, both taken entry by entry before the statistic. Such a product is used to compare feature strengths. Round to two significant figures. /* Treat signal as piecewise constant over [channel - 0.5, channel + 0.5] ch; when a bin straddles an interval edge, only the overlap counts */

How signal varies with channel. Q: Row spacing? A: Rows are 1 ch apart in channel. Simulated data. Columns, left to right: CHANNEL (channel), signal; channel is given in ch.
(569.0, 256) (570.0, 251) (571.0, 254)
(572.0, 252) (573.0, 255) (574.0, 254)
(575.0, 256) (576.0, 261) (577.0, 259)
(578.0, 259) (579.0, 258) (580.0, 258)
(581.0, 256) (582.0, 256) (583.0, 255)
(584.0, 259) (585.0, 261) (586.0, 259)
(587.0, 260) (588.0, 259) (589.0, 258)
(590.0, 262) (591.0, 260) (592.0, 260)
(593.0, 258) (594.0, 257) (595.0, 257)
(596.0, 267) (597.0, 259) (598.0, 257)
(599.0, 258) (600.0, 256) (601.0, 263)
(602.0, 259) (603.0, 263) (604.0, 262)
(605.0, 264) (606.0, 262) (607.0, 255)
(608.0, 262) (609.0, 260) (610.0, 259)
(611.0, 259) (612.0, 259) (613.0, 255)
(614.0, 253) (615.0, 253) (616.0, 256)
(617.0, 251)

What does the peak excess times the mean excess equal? 48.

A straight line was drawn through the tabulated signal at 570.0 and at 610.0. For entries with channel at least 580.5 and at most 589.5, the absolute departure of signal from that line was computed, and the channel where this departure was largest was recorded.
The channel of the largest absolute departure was 585.0 ch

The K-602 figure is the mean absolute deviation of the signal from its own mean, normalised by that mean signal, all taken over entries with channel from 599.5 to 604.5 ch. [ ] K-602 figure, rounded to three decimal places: 0.010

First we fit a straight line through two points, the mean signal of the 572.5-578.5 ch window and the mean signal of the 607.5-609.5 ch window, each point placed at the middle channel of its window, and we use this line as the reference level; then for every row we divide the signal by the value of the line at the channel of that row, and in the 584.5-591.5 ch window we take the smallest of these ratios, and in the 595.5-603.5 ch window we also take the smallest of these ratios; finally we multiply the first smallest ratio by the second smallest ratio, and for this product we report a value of 0.981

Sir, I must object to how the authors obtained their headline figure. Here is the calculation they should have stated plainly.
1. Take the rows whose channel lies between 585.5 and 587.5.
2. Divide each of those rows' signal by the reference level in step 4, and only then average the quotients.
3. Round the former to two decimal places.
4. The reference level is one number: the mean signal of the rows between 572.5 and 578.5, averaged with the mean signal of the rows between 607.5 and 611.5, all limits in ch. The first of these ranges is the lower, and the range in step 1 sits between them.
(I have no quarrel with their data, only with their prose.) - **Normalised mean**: 1.00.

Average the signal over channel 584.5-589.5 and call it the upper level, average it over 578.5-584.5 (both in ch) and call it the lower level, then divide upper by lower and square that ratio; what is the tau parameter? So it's 1.019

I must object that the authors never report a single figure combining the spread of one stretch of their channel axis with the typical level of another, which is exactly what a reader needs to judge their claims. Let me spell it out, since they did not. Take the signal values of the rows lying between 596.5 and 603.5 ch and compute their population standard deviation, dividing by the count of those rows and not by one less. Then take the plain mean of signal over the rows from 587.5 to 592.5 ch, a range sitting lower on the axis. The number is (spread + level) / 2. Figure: 131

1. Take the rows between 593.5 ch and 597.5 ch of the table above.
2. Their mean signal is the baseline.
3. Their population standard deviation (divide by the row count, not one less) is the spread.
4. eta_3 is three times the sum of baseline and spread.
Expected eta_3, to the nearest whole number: 792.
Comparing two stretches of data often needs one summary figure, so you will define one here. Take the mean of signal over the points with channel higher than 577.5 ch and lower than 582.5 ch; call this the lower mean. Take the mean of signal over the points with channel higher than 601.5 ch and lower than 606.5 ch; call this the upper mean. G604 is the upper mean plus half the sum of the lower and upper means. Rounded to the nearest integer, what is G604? 522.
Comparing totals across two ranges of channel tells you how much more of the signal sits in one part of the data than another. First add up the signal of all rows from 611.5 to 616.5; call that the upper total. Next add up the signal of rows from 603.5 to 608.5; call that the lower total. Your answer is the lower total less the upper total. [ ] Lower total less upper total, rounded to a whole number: 29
